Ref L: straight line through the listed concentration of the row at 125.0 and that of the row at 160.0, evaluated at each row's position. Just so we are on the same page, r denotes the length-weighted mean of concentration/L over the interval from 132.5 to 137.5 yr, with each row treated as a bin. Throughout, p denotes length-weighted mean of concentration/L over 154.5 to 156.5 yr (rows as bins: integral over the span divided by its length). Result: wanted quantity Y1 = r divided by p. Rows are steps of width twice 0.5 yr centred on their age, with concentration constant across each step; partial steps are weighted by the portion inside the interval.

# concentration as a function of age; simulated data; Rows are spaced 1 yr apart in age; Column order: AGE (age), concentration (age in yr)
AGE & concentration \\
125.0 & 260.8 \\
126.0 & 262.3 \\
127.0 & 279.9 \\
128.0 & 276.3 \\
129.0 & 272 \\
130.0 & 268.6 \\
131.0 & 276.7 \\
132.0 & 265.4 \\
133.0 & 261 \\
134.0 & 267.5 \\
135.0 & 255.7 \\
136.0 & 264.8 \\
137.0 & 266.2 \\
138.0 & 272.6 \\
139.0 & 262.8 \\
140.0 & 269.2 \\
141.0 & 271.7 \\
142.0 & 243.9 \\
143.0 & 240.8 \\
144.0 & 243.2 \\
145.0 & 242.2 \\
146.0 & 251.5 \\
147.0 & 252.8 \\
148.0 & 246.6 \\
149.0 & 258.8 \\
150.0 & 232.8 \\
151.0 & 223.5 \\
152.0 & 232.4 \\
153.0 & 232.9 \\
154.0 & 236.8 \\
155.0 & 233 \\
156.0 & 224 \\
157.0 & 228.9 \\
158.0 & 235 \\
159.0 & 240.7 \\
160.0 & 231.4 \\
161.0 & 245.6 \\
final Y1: 1.07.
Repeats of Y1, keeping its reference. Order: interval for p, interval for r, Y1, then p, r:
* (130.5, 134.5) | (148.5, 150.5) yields 0.97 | 1.05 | 1.02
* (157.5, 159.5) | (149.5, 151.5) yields 0.93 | 1.02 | 0.95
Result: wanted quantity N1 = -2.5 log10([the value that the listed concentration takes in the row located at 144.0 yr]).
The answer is -5.96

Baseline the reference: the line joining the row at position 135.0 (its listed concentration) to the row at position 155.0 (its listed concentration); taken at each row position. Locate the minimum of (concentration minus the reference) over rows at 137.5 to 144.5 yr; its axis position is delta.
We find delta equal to 143.0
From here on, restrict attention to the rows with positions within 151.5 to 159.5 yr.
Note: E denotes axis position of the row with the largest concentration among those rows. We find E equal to 159.0 yr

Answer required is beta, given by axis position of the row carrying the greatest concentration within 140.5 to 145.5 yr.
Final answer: 141.0 yr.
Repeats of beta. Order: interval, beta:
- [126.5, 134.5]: 127.0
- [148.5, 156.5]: 149.0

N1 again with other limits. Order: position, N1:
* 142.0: -5.97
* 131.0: -6.11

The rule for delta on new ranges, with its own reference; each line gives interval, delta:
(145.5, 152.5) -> 151.0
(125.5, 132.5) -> 126.0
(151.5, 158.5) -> 156.0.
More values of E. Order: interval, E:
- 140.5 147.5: 141.0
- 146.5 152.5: 149.0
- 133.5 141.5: 138.0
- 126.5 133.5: 127.0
